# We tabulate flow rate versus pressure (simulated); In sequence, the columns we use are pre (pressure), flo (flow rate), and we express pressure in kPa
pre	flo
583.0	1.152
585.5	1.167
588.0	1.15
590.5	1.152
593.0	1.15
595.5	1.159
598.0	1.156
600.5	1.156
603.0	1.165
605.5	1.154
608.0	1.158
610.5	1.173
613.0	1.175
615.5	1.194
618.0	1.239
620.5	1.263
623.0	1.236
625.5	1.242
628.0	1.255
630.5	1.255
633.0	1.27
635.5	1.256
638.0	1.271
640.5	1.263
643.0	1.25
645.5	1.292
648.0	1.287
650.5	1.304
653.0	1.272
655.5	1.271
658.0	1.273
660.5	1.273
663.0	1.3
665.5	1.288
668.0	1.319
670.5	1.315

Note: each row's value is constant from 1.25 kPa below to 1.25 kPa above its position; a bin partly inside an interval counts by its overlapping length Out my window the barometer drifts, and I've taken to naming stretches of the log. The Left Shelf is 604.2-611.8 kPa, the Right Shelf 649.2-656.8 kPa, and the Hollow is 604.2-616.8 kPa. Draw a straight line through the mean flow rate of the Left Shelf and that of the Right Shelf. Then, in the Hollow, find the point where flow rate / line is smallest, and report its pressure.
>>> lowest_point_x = 608.0 kPa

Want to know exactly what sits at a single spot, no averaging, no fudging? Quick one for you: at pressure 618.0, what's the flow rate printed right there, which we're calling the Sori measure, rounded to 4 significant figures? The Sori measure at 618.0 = 1.239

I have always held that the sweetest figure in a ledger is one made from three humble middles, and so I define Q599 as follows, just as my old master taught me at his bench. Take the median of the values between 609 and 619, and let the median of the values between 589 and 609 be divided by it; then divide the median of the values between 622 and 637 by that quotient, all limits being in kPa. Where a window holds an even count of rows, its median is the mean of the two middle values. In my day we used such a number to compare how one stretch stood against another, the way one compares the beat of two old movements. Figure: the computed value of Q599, 1.29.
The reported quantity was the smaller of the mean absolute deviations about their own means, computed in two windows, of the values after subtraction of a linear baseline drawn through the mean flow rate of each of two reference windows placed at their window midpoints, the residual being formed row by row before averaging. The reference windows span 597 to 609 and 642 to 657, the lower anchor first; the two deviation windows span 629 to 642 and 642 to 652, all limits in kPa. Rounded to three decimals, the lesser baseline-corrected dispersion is 0.008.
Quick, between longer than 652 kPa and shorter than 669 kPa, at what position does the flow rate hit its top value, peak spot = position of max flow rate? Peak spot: 668.0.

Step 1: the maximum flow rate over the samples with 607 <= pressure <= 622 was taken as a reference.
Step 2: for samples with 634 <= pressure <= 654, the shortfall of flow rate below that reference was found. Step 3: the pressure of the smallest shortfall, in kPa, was 650.5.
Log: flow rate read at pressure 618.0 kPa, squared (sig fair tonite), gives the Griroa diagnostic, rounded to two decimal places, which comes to 1.54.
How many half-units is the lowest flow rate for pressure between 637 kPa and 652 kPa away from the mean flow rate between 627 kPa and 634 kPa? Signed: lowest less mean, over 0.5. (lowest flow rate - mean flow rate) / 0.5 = -0.02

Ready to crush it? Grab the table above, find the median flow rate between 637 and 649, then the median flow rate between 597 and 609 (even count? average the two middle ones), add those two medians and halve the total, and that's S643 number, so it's 1.21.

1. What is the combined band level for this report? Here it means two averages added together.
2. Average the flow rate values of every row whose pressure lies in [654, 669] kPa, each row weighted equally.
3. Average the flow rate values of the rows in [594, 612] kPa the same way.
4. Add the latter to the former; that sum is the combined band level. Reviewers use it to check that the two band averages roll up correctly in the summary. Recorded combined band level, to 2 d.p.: 2.45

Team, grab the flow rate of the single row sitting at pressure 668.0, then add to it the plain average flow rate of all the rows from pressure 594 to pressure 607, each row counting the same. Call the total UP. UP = 2.48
